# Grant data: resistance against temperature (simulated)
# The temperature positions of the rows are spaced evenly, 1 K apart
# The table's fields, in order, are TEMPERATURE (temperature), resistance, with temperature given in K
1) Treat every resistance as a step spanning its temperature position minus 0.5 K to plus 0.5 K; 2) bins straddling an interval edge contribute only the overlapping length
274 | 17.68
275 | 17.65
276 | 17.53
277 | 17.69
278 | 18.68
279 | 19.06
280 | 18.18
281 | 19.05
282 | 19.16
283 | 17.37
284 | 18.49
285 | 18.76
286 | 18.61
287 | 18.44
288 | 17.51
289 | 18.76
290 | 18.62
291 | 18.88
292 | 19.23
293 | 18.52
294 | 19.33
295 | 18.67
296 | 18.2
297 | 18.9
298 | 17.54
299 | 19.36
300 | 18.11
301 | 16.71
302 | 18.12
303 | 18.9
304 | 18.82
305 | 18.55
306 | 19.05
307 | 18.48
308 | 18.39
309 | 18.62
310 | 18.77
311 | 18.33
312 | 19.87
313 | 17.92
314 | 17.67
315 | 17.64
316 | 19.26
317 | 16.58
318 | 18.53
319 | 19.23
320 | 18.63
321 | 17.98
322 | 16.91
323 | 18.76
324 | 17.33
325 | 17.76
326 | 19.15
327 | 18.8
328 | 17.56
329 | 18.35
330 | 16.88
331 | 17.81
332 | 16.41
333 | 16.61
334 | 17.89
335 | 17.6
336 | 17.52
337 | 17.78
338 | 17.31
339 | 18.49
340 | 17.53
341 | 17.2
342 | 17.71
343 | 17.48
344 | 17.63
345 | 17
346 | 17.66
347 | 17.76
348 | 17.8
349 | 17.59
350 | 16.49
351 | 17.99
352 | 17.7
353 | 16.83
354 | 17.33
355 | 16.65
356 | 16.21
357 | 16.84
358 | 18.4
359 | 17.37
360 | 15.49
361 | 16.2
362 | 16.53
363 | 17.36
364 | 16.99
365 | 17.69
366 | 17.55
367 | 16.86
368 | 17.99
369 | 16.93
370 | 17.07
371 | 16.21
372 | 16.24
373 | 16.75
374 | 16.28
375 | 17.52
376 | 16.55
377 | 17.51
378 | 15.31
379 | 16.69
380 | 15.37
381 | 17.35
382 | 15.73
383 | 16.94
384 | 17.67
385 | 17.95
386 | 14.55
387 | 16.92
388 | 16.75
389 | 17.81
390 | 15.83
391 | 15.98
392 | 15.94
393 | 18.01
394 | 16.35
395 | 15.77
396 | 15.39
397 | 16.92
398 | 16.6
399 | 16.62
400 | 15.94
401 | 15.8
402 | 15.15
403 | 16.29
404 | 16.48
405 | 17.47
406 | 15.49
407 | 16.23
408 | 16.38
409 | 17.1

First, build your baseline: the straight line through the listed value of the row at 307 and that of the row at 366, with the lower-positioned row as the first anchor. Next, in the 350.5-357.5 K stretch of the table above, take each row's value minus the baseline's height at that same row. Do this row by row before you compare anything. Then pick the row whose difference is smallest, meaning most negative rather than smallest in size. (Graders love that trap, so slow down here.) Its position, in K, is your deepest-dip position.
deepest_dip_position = 356 K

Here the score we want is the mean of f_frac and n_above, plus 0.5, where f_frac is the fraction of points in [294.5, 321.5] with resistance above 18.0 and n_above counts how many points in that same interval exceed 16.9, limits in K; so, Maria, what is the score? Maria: 13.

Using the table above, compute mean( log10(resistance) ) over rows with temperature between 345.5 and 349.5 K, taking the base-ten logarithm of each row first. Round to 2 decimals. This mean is 1.25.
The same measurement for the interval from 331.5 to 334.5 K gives 1.23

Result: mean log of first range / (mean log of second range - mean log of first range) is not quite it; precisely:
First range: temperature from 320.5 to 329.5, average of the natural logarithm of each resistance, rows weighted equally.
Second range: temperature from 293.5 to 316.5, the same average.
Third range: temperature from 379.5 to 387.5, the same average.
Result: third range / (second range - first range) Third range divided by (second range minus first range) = 122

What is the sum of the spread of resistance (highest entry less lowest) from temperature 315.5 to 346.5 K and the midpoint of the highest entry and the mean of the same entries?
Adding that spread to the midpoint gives 21.4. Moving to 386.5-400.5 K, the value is 19.9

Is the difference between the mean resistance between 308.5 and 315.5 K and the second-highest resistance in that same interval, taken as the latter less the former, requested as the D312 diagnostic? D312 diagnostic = 0.37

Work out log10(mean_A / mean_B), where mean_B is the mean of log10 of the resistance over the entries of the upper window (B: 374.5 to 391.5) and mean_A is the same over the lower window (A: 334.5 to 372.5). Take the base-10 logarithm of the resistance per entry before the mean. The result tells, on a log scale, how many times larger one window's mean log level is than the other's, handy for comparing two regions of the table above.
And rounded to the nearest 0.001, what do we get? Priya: 0.006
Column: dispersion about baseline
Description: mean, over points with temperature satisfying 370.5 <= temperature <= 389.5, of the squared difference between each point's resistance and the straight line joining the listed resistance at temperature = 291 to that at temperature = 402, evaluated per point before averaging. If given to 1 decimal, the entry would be 1.5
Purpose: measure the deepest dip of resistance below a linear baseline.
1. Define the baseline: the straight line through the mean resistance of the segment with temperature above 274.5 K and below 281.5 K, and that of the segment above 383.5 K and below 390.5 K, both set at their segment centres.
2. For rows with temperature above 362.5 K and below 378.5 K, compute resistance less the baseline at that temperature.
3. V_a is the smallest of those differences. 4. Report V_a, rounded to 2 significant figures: -1.6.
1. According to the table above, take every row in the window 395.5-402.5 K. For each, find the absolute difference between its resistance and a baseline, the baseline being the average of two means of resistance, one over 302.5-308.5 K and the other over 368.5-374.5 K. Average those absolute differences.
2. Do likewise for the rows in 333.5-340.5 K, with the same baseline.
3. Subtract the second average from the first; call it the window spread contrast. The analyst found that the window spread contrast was 1.3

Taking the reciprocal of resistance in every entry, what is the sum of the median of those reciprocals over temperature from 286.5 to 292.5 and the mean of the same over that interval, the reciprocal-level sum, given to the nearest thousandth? 0.107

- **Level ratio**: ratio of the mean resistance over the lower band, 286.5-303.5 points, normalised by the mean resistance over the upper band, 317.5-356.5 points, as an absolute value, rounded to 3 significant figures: 1.05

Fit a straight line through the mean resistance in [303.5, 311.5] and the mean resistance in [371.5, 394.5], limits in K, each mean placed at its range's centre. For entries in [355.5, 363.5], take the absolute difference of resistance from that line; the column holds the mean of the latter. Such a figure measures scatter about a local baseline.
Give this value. 0.80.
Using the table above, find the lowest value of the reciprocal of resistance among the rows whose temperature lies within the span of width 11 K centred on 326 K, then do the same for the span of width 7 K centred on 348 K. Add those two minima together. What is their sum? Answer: 0.108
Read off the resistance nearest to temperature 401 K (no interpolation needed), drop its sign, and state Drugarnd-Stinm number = 15.8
